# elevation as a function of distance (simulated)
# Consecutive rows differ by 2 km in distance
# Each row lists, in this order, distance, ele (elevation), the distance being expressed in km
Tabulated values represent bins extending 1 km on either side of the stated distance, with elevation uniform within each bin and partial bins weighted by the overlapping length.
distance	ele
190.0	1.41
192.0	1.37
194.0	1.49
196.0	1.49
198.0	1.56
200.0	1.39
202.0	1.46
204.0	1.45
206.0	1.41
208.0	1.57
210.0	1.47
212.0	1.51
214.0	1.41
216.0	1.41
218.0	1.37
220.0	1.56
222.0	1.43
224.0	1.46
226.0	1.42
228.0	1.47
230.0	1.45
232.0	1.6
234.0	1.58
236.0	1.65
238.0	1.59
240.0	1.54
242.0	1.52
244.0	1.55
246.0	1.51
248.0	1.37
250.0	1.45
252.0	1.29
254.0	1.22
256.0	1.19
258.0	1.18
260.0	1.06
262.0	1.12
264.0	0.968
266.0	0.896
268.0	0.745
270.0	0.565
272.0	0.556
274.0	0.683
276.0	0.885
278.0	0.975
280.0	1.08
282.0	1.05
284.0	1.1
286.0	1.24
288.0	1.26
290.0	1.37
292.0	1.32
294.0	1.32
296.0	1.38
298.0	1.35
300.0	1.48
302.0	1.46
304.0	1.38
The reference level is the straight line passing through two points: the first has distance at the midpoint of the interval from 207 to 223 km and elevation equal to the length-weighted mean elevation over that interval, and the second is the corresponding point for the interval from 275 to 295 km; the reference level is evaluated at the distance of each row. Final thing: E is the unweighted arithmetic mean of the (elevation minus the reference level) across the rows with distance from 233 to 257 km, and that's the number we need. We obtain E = 0.12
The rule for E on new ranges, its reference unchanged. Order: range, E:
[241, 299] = -0.08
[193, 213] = -0.04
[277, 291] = -0.01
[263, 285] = -0.34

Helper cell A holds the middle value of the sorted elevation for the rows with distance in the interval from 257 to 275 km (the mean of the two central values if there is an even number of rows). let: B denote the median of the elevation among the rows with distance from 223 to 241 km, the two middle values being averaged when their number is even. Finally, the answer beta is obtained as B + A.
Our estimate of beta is 2.4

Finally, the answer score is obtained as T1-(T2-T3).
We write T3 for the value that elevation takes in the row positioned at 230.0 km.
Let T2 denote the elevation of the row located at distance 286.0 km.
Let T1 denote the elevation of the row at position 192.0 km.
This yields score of 1.6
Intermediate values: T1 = 1.37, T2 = 1.24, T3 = 1.45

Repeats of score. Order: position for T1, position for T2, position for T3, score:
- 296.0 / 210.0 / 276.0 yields 0.8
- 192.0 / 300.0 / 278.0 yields 0.9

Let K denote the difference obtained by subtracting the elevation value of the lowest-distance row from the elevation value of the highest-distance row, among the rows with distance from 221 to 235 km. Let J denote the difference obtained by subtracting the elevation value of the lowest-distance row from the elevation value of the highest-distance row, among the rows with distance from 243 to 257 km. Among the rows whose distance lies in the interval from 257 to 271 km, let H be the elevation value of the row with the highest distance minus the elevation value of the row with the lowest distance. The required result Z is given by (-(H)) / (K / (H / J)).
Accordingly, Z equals 7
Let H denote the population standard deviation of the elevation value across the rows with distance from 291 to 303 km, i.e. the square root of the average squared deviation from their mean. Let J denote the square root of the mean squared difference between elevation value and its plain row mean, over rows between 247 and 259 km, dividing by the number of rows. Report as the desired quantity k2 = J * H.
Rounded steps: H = 0.06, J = 0.099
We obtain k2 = 0.0063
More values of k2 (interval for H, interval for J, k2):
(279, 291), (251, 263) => 0.0084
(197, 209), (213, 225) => 0.0041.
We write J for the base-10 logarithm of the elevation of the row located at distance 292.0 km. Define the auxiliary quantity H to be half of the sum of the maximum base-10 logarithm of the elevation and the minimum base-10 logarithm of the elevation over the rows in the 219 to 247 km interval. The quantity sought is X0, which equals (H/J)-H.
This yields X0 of 1.3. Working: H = 0.18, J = 0.121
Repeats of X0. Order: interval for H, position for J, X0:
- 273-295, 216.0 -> -0.1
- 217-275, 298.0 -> -0.1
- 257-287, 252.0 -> -0.6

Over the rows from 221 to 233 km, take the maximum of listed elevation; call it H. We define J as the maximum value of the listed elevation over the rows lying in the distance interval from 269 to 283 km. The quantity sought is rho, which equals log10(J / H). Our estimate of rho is -0.17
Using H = 1.6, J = 1.08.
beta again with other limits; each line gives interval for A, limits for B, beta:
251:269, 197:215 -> 2.6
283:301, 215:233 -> 2.8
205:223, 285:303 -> 2.8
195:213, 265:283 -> 2.4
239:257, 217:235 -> 2.9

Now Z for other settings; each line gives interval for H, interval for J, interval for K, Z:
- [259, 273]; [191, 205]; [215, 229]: -53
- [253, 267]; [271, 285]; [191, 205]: -2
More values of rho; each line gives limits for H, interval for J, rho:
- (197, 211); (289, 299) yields -0.06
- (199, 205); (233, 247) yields 0.05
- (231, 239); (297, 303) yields -0.05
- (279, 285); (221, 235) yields 0.16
